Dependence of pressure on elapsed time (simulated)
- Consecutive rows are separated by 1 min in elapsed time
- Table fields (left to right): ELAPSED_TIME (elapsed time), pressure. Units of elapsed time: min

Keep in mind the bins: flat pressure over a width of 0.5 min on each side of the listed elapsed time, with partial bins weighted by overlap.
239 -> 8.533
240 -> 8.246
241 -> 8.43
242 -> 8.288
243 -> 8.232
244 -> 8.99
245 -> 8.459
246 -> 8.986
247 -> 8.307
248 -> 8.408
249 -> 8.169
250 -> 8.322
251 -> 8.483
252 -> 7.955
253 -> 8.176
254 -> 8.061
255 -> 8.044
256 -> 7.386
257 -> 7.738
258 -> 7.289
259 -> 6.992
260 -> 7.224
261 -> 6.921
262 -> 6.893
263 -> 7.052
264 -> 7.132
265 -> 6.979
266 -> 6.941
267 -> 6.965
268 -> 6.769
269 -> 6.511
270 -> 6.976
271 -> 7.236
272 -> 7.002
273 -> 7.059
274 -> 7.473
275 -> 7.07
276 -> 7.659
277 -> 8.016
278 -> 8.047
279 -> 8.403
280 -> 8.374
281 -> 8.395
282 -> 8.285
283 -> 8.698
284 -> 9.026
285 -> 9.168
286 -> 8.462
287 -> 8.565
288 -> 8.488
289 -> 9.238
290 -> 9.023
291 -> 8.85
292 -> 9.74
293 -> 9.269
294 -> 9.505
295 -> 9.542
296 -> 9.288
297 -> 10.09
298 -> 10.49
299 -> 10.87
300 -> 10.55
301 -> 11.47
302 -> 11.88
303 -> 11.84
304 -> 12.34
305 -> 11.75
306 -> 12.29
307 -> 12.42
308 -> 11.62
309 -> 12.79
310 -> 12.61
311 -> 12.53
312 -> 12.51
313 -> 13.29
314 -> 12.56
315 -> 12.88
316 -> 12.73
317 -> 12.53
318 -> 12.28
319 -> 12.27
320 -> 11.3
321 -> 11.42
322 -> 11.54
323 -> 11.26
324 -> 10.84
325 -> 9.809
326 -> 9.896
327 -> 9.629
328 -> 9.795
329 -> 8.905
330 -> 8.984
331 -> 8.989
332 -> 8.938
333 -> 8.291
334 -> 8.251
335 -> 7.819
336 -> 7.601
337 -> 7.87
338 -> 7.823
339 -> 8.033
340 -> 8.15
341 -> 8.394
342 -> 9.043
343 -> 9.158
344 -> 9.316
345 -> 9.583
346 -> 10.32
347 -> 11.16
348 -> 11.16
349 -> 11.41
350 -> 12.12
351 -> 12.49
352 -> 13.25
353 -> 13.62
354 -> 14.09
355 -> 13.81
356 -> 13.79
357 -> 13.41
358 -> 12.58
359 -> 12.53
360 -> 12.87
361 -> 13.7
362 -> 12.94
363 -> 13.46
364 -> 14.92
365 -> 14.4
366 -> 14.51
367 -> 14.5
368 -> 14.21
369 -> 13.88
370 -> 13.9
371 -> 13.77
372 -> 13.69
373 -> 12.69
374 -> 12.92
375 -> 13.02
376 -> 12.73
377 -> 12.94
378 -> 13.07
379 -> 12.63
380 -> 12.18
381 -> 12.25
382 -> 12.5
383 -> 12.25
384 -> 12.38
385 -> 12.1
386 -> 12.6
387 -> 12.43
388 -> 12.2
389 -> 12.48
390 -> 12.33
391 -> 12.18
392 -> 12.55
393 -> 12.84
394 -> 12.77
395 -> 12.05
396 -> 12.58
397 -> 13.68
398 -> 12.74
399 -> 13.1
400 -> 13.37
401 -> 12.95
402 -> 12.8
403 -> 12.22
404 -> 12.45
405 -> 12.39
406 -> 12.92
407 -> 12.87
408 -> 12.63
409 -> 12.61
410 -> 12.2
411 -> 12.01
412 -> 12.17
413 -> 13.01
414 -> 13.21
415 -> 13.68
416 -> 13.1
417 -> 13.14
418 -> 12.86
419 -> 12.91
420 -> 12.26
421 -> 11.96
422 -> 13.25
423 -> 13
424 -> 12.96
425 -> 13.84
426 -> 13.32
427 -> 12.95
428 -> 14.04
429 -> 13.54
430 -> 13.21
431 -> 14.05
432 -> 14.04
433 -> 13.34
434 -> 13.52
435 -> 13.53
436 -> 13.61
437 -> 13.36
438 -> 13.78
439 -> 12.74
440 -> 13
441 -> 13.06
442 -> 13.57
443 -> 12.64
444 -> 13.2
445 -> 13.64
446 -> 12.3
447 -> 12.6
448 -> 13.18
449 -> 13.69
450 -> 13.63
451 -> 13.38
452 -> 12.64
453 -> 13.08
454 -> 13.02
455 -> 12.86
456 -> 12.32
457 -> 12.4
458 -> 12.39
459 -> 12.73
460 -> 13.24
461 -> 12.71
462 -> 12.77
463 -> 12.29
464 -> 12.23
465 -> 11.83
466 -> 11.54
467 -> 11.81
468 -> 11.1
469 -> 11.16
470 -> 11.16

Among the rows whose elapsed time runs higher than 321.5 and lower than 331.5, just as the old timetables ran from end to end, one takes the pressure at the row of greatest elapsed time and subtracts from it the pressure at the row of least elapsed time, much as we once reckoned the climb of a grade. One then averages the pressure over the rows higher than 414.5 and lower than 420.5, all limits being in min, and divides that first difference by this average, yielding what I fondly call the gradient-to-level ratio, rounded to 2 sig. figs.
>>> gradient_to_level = -0.20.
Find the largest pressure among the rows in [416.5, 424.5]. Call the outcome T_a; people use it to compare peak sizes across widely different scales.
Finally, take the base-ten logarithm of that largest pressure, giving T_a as 1.12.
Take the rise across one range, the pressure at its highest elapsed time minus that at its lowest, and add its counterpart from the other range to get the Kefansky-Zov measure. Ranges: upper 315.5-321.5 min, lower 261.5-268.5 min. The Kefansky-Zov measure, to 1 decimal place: -1.4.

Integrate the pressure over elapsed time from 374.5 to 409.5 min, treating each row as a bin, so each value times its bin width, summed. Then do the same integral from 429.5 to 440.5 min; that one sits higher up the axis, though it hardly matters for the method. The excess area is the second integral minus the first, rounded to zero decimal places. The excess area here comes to -294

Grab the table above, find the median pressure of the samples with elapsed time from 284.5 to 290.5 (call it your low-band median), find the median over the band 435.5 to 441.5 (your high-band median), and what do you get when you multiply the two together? 116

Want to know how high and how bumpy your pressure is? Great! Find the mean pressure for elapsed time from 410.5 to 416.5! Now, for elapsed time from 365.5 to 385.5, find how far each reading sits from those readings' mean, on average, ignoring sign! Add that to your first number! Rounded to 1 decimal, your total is 13.5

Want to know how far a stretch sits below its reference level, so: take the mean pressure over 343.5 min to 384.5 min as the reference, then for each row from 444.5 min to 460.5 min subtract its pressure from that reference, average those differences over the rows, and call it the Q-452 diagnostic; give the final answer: -0.1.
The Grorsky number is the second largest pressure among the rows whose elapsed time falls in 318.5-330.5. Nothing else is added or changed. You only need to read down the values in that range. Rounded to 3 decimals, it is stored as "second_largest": 11.540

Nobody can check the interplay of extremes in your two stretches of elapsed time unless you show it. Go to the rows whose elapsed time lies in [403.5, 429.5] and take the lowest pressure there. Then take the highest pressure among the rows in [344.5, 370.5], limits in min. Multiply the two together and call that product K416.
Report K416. 178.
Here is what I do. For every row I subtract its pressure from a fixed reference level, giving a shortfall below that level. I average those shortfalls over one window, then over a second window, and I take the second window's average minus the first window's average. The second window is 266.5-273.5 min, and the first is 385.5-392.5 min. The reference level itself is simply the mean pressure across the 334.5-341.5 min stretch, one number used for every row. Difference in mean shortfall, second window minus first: 5.5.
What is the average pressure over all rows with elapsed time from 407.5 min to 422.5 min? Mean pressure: 12.7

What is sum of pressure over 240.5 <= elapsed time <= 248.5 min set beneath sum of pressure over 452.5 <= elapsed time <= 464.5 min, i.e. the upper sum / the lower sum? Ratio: 2.2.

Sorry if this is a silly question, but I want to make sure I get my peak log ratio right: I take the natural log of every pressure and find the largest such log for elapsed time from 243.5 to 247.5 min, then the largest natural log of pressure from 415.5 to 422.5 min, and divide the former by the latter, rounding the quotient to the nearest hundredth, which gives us 0.85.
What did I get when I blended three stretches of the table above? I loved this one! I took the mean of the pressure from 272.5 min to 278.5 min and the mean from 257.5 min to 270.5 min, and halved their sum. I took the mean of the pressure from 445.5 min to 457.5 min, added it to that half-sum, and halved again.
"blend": 10.1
